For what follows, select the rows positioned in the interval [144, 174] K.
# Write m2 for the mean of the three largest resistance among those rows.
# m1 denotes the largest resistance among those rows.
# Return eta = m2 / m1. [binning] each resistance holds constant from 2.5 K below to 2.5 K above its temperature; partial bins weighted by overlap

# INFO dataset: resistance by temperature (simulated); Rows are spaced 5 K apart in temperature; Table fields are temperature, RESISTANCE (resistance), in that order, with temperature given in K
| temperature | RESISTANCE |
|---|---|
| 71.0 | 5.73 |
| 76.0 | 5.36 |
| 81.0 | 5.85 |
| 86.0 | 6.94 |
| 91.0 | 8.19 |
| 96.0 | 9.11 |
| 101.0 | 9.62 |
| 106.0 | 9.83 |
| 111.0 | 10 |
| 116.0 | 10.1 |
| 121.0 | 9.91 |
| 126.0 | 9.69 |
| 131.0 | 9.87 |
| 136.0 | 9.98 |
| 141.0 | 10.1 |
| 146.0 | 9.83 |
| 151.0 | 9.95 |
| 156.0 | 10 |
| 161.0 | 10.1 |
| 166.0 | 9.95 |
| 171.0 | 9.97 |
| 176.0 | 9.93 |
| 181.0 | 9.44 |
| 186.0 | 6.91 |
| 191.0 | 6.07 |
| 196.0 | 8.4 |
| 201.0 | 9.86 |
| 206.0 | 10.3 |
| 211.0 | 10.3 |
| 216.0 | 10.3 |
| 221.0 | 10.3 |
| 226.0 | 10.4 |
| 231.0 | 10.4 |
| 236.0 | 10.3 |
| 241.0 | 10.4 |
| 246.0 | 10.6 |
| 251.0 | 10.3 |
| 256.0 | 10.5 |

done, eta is 0.99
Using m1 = 10.1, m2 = 10.02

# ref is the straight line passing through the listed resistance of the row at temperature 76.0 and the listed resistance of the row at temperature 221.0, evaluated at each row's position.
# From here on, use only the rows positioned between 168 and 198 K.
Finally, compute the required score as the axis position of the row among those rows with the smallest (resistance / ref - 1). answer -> 191.0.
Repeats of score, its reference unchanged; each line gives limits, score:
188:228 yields 191.0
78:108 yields 81.0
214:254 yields 251.0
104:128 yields 126.0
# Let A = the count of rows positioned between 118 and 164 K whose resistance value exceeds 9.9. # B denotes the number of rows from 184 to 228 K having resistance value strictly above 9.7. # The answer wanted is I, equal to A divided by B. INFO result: 1.0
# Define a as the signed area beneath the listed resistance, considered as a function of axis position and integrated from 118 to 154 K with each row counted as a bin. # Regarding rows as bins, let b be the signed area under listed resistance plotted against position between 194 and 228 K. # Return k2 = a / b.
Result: 1.05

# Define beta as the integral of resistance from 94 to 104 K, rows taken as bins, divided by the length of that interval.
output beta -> 9.4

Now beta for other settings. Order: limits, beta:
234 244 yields 10.4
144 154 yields 9.9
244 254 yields 10.4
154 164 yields 10.0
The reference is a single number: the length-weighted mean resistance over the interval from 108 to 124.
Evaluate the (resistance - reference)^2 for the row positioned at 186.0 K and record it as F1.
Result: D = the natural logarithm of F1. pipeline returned 2.2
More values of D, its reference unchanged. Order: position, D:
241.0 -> -1.8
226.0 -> -1.8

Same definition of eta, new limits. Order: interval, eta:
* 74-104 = 0.93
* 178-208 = 0.96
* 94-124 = 0.99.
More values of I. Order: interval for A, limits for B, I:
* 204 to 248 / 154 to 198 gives 1.8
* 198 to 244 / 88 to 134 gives 1.6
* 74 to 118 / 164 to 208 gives 0.4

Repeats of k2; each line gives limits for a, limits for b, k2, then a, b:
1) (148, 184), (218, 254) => 0.95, 355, 374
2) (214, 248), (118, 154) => 0.99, 353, 357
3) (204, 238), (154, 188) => 1.09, 351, 323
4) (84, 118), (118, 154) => 0.87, 310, 357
